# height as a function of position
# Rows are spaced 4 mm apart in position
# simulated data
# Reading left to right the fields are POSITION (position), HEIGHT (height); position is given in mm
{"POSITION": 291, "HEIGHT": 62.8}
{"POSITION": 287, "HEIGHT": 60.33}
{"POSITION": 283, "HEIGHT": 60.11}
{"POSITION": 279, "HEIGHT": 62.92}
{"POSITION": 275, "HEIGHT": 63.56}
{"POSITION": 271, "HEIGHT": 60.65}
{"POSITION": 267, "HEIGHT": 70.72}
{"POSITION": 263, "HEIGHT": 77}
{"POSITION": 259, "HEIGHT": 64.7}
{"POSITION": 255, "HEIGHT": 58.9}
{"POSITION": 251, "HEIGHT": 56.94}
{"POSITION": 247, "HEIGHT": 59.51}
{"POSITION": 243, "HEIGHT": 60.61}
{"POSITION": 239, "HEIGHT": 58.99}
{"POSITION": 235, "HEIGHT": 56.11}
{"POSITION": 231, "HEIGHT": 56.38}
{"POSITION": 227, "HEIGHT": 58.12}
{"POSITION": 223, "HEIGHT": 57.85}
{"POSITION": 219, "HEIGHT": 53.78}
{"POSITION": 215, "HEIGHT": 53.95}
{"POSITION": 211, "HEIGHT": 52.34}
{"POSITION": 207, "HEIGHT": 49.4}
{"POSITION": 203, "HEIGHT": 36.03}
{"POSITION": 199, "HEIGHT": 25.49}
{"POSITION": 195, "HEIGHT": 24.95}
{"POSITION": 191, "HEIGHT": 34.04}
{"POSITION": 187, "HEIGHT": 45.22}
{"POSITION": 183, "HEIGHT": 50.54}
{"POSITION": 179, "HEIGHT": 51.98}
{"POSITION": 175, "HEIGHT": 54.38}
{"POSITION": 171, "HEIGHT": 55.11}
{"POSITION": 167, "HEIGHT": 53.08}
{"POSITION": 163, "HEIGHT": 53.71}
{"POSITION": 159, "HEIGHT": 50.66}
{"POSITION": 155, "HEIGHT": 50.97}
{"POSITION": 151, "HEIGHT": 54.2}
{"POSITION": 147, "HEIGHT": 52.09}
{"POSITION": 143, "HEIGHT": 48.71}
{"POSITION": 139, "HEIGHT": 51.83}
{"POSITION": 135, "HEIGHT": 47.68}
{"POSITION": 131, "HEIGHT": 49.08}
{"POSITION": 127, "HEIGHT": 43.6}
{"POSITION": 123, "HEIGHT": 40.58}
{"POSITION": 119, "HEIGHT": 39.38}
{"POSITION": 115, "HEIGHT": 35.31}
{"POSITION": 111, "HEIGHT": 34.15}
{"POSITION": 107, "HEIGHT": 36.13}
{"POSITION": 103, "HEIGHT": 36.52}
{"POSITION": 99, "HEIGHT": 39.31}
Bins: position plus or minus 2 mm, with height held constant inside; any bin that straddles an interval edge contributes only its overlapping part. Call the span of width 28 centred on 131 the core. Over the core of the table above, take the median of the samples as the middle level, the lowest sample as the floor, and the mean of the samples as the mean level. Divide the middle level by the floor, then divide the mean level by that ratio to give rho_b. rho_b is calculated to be 38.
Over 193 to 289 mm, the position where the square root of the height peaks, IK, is 263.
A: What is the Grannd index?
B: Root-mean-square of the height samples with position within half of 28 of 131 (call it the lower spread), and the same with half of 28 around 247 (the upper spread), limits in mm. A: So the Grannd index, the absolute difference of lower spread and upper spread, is 13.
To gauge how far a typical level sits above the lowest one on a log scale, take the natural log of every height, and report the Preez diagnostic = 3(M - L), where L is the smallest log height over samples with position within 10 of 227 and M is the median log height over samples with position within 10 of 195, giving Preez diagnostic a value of -1.4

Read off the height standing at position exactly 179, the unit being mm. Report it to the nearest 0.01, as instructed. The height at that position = 51.98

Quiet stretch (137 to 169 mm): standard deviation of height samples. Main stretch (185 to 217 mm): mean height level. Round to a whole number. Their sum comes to 42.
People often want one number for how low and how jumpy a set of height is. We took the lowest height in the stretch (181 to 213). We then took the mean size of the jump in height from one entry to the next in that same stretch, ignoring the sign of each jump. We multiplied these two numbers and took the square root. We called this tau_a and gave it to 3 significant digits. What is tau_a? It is 13.7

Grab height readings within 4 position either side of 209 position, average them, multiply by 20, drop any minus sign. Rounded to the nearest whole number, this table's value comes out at 1017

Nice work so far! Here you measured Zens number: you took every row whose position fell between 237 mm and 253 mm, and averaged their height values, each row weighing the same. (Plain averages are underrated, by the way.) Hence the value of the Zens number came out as 59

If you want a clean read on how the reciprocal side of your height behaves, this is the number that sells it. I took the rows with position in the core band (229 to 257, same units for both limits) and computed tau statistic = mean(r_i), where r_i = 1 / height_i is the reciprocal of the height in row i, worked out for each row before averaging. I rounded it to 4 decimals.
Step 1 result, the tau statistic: 0.0172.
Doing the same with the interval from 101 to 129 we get 0.0265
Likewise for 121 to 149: 0.0211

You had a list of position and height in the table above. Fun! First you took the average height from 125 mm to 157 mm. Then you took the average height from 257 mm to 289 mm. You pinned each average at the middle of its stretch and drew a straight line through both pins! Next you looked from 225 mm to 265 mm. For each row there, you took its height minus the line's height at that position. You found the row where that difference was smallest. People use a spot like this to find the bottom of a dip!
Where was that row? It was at 251 mm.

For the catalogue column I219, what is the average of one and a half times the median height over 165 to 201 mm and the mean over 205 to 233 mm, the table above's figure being 65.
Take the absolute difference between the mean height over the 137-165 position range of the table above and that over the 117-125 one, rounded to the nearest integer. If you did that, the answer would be 12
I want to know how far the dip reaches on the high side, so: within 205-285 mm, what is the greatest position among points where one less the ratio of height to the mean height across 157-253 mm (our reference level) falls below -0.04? 283 mm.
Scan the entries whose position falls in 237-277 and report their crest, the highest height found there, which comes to 77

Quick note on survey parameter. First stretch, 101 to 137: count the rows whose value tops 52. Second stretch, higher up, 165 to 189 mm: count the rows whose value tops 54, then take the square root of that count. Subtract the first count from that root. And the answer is 1.4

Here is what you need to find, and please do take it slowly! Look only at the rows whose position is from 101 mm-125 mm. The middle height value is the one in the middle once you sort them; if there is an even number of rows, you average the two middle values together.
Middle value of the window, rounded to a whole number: 36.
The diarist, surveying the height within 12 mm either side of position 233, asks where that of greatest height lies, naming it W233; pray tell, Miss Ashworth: 243 mm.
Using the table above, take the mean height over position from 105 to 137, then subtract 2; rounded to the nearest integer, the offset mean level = 39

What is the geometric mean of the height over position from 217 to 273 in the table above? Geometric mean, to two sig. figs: 60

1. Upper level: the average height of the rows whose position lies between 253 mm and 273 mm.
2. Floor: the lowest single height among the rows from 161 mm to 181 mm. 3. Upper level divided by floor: 1.28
